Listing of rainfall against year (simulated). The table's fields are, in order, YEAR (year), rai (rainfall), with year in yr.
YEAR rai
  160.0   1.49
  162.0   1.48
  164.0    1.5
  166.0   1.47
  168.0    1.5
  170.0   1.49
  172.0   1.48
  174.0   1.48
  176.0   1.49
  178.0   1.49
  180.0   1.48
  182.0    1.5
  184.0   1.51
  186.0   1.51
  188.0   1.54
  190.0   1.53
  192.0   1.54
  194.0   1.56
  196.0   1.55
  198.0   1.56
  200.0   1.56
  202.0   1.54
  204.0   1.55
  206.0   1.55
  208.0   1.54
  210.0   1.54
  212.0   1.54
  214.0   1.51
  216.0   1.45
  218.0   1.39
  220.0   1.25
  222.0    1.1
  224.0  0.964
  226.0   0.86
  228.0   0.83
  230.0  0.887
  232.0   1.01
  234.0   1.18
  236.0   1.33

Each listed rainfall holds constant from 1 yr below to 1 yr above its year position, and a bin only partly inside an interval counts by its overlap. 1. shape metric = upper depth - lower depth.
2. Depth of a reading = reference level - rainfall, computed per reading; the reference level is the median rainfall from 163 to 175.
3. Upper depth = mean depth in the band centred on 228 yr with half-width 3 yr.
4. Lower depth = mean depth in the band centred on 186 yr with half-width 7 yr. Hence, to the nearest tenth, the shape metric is 0.7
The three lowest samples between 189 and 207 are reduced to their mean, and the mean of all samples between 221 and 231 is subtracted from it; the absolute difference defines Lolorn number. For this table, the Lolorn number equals 0.61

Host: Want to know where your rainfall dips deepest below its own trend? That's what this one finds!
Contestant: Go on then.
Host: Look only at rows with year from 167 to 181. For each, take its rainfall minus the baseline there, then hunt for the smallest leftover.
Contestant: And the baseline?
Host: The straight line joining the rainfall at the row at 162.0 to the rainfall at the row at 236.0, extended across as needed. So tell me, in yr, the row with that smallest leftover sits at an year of 172.0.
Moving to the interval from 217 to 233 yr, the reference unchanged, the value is 228.0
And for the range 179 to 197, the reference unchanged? 180.0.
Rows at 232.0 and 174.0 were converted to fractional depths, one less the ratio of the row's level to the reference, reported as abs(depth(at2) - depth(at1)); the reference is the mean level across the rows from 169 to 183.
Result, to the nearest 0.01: 0.32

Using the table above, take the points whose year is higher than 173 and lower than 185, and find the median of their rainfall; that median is 1.49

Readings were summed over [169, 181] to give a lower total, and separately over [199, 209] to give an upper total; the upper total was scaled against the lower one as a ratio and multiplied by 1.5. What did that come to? 1.3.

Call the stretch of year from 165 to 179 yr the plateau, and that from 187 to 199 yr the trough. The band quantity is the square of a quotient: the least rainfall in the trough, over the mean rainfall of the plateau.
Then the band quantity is 1.1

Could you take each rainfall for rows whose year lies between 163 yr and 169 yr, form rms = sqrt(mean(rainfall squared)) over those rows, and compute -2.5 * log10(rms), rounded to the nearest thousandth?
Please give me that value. -0.433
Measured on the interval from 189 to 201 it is -0.476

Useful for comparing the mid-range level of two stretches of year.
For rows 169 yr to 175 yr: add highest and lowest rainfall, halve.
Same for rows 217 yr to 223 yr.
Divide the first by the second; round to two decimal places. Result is 1.19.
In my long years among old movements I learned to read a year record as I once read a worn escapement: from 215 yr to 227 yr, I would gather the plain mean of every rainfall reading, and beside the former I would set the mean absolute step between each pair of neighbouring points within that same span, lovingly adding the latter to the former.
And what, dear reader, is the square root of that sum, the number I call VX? 1.13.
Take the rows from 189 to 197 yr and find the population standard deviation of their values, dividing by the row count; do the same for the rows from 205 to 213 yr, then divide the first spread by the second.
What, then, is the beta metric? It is 2.6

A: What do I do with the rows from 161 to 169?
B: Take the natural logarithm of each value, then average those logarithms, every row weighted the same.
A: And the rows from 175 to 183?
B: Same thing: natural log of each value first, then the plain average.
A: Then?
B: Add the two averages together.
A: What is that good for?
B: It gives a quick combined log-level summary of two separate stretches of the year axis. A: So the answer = 0.8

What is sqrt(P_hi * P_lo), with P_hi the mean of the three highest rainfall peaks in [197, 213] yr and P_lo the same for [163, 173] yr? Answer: 1.53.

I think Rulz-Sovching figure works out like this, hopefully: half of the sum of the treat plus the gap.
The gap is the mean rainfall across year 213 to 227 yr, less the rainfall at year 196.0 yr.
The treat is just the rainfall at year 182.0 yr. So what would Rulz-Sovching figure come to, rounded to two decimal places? 0.58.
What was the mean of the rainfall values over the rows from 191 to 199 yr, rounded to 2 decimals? 1.55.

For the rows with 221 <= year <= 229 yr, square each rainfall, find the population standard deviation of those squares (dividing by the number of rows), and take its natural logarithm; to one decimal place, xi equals -1.6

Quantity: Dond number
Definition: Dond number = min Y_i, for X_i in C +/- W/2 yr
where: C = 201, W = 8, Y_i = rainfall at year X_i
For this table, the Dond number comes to 1.54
